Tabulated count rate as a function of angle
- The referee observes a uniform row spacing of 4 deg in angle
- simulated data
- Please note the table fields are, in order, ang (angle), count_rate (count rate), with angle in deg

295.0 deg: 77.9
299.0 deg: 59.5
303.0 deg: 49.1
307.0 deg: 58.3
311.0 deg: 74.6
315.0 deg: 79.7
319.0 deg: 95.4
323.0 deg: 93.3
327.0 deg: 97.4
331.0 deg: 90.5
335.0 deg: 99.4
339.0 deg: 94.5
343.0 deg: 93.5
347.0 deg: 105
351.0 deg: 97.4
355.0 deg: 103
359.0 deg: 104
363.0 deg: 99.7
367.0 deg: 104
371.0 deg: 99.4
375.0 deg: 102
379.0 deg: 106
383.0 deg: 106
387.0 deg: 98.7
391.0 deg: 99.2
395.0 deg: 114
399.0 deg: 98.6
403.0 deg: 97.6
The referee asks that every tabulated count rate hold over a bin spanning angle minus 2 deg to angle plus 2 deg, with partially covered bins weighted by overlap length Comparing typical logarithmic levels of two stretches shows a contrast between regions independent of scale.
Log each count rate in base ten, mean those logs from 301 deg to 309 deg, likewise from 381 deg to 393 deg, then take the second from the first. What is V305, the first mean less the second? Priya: -0.28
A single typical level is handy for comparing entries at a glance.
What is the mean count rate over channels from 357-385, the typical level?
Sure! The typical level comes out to 103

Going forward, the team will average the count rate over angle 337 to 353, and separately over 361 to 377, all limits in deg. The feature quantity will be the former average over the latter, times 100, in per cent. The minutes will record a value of 96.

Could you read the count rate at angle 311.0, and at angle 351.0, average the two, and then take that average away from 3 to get -83.0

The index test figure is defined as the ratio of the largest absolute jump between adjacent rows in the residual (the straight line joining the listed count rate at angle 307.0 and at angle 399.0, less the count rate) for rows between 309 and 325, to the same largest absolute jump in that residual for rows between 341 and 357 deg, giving 1.43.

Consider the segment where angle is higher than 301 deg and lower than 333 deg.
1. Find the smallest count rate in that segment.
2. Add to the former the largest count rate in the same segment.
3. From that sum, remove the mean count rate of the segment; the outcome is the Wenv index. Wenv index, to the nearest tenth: 66.7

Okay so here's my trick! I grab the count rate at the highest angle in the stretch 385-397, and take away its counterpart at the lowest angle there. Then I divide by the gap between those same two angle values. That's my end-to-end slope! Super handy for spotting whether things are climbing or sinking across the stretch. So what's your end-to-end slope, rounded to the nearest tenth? 1.9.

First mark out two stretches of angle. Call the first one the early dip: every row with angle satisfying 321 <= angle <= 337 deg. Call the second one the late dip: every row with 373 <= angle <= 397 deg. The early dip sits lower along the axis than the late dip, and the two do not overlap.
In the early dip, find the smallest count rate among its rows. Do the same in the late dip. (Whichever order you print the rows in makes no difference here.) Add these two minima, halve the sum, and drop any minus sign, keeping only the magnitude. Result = 94.6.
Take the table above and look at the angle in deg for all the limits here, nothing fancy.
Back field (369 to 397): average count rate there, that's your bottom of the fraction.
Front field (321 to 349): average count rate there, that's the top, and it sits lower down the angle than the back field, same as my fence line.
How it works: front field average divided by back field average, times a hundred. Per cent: 92.9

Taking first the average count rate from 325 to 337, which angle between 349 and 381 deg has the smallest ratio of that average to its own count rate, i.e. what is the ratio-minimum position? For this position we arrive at 379.0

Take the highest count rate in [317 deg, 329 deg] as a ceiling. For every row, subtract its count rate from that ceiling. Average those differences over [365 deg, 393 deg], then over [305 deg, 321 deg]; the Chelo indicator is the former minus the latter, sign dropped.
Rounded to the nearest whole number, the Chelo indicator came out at 25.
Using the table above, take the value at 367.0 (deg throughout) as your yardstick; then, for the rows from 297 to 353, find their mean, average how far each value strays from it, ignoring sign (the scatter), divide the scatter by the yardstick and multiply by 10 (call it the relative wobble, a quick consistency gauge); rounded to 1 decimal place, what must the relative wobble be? 1.4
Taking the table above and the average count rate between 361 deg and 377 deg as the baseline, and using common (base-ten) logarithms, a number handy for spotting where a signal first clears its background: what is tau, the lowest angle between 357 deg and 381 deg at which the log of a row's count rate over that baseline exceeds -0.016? 359.0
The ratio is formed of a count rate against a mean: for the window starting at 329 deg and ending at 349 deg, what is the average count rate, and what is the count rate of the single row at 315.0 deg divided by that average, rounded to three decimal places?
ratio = 0.825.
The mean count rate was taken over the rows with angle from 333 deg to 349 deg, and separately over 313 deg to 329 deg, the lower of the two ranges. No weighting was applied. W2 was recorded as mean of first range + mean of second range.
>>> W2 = 190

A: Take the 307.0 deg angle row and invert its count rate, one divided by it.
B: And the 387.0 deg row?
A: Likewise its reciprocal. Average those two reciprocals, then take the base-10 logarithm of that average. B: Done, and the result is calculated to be -1.87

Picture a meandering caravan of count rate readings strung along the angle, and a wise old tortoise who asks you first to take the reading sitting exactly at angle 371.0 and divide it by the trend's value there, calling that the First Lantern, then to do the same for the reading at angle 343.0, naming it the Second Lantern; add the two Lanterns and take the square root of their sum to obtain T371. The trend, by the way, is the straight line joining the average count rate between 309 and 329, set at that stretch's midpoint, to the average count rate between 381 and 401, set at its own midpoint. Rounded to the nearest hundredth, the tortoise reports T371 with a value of 1.42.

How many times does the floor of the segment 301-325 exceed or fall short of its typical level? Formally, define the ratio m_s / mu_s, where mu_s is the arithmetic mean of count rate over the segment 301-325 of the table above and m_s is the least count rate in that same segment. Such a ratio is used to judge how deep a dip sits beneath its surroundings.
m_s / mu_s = 0.654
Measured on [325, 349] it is 0.936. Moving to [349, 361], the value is 0.960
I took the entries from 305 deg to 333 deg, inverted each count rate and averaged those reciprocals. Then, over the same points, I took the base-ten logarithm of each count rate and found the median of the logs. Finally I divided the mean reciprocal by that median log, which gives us 0.0063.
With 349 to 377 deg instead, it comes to 0.0049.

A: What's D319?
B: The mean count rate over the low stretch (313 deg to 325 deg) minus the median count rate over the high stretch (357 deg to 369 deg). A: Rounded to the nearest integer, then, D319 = -15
